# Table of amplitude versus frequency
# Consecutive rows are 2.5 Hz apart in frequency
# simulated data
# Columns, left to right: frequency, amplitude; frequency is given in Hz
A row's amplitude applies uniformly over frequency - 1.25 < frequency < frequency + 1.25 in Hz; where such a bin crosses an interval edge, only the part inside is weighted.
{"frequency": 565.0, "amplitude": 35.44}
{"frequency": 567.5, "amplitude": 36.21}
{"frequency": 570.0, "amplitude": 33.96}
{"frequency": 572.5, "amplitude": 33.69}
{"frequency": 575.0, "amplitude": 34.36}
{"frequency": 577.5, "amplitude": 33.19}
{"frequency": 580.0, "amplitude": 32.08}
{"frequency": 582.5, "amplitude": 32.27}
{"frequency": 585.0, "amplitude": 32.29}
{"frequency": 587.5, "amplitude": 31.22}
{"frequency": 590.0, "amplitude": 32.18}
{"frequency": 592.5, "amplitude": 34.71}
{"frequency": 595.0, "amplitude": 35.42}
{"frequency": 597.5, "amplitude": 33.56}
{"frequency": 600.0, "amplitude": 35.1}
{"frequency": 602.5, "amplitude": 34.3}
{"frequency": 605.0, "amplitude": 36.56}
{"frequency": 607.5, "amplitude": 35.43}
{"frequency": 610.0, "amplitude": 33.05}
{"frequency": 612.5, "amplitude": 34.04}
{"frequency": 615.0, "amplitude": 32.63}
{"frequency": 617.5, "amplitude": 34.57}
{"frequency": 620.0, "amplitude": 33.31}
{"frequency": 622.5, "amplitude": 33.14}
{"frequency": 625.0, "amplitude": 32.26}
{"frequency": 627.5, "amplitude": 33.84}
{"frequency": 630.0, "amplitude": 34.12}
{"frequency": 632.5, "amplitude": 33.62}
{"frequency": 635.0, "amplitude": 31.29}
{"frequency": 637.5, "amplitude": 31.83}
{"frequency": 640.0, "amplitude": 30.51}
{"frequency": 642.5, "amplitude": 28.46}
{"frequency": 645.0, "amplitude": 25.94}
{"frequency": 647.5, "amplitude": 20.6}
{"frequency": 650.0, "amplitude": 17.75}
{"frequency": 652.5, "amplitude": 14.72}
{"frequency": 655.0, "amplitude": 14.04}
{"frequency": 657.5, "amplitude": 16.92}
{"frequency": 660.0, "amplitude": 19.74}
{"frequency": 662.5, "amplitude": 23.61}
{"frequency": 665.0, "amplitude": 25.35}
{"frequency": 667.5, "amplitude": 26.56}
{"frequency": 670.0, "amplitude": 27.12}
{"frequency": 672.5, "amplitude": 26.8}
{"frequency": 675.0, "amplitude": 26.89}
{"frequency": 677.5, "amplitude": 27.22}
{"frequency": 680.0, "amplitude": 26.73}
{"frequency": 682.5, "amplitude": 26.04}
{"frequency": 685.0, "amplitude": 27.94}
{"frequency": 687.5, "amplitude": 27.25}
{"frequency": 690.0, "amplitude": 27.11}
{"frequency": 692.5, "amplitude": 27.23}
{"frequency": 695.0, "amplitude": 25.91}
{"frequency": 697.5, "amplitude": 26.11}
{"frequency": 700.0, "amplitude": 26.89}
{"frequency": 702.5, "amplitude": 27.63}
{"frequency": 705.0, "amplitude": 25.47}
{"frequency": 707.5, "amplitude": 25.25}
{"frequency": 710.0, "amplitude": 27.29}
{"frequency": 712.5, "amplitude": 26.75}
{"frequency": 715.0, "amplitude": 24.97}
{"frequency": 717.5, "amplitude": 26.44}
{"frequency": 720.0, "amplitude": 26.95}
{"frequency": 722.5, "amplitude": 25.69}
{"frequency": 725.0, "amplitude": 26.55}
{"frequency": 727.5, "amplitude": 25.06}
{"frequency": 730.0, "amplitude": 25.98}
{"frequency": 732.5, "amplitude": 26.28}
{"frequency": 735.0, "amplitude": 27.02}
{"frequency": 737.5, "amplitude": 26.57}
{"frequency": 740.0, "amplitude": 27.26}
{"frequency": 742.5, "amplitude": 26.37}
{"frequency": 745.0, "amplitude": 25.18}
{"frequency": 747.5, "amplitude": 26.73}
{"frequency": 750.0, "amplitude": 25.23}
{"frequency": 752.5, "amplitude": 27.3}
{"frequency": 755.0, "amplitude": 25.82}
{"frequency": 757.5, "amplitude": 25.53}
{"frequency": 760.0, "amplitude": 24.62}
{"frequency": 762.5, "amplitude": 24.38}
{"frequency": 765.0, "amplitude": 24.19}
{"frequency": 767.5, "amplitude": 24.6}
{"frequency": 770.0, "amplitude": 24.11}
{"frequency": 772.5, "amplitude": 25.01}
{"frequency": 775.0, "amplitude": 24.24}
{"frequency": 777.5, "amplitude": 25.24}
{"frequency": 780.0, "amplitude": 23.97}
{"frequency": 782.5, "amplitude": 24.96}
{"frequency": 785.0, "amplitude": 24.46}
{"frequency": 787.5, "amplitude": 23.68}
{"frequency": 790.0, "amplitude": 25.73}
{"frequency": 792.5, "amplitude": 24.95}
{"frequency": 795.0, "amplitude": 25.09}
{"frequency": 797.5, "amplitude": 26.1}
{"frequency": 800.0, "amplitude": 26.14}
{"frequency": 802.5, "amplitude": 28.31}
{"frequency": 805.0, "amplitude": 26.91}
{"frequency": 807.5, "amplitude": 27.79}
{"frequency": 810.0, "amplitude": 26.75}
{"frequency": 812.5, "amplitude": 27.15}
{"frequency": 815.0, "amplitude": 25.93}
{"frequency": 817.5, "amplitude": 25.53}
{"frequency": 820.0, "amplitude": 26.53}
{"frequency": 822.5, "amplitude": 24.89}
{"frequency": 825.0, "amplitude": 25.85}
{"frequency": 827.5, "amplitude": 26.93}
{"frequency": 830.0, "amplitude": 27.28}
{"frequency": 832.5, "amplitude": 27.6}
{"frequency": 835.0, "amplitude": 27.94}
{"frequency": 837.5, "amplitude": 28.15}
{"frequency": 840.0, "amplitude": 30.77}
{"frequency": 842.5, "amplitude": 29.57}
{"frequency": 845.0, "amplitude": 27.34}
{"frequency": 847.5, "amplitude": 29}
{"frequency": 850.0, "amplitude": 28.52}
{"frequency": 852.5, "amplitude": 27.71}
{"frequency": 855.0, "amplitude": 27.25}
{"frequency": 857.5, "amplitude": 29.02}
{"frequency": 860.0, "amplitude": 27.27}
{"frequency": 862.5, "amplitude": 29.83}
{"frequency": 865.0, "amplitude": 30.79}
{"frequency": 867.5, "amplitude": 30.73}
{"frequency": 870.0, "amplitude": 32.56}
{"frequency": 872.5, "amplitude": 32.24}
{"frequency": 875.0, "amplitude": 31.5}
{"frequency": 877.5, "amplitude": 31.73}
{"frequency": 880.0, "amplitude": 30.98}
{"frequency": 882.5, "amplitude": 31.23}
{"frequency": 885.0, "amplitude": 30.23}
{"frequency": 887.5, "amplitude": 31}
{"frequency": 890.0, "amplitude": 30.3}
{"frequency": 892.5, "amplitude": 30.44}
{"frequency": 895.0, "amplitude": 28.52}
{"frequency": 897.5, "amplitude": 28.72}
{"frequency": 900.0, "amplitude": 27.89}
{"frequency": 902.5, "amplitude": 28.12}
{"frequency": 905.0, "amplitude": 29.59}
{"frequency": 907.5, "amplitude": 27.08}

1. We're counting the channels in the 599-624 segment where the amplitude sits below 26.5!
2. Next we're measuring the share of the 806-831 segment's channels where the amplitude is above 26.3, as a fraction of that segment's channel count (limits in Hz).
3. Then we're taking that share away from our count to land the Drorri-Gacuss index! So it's -1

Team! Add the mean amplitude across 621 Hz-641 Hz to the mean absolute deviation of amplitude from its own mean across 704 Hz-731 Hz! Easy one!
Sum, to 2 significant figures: 33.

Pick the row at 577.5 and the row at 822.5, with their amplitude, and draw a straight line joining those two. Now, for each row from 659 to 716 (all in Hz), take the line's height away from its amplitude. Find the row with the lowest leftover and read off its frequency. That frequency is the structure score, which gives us 660.0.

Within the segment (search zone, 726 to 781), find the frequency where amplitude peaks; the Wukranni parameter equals 752.5 Hz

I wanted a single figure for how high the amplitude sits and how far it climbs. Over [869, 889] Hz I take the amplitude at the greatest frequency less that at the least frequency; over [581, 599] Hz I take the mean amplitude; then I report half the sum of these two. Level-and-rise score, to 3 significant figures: 15.8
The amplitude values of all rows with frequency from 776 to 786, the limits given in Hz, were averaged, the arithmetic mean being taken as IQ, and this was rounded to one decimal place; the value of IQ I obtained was 24.7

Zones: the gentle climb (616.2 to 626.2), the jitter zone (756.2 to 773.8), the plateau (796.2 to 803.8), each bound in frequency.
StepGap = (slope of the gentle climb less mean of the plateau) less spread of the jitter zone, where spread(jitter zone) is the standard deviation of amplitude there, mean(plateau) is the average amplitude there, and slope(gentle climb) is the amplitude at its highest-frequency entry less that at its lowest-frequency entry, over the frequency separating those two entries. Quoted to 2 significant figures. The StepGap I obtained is -28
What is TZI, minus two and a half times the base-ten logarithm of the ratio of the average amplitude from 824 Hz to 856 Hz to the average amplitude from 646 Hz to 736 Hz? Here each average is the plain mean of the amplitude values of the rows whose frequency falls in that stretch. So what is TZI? -0.13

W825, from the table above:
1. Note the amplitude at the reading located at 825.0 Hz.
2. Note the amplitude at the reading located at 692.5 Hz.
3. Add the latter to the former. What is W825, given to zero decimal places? 53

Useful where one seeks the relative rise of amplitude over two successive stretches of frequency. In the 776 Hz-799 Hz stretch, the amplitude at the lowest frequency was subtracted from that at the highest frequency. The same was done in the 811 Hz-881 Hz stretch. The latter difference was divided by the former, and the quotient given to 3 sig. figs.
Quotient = 4.45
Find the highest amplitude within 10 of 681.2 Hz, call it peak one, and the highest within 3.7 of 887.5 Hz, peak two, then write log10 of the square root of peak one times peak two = 1.47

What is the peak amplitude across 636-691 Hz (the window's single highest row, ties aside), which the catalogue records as 31.83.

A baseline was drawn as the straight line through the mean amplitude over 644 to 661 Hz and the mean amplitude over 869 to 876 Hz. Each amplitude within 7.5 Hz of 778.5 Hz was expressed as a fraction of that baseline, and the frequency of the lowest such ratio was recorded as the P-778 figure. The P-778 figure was 780.0 Hz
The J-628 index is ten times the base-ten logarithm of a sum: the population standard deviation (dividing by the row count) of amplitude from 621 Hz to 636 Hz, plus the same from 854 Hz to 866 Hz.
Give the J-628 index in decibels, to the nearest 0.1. 3.8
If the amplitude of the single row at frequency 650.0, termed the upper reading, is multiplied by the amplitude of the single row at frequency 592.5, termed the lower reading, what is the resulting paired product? 616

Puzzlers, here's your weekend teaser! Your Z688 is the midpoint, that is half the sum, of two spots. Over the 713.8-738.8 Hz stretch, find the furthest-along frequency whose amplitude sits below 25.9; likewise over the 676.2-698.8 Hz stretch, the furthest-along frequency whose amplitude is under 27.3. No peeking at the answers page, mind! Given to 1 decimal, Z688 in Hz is 712.5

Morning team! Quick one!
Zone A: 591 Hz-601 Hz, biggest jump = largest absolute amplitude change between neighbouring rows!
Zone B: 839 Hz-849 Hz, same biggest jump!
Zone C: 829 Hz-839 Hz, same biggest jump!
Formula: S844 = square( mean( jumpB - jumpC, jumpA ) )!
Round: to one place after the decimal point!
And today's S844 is 3.5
